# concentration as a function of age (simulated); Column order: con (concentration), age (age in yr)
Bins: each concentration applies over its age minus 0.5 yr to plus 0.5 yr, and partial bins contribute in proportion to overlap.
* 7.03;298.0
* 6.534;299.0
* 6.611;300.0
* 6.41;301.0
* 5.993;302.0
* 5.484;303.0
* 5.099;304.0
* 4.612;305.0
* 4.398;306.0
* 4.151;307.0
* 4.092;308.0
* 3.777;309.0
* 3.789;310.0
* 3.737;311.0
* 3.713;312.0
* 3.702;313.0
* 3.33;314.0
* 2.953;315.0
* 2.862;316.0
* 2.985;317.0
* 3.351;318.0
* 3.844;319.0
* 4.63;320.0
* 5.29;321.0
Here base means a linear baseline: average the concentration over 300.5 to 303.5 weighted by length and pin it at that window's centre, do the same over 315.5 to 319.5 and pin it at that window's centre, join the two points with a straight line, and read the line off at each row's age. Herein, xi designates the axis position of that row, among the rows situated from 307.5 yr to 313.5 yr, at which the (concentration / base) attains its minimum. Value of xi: 309.0 yr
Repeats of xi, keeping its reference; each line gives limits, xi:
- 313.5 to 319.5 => 315.0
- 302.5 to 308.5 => 307.0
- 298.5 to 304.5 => 304.0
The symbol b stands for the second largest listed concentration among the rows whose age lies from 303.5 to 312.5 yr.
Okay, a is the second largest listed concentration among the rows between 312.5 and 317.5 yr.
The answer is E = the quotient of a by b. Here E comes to 0.72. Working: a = 3.33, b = 4.612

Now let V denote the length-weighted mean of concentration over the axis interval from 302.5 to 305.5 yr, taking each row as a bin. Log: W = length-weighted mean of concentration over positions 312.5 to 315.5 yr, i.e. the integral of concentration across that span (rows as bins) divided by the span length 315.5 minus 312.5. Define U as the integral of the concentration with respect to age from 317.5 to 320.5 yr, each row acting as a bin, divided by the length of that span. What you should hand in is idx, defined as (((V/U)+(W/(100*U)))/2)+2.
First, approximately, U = 3.9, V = 5.1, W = 3.3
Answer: 2.65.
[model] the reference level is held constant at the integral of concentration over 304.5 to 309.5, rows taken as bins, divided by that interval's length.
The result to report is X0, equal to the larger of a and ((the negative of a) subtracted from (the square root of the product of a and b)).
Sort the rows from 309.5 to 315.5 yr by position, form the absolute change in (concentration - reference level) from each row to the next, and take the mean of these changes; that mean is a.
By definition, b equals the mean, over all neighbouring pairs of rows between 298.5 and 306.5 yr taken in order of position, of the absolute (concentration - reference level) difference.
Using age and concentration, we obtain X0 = 0.40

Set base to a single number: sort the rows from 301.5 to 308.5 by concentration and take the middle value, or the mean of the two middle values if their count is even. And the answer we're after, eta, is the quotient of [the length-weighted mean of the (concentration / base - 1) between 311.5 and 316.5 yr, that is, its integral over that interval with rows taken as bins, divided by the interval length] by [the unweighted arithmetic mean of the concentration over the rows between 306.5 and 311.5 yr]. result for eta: -0.07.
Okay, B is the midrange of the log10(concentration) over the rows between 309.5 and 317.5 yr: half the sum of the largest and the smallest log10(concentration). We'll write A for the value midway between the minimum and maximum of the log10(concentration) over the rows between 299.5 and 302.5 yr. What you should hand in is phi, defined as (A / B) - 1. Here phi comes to 0.54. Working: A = 0.80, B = 0.52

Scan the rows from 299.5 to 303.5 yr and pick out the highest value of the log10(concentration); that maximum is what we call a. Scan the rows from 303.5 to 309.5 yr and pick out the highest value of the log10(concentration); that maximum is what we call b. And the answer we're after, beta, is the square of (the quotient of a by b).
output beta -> 1.34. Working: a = 0.820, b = 0.71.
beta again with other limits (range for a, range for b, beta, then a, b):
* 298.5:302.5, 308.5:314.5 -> 2.01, 0.820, 0.58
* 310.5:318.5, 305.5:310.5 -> 0.79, 0.573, 0.64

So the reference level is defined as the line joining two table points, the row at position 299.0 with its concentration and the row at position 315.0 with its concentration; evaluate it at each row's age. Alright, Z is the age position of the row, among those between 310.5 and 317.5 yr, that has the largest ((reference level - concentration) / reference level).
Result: 311.0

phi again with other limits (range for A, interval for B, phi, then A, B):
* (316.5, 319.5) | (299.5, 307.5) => -0.26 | 0.53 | 0.72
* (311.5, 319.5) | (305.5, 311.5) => -0.14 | 0.52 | 0.61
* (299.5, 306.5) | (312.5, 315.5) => 0.41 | 0.73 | 0.52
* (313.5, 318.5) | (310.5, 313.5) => -0.14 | 0.49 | 0.57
